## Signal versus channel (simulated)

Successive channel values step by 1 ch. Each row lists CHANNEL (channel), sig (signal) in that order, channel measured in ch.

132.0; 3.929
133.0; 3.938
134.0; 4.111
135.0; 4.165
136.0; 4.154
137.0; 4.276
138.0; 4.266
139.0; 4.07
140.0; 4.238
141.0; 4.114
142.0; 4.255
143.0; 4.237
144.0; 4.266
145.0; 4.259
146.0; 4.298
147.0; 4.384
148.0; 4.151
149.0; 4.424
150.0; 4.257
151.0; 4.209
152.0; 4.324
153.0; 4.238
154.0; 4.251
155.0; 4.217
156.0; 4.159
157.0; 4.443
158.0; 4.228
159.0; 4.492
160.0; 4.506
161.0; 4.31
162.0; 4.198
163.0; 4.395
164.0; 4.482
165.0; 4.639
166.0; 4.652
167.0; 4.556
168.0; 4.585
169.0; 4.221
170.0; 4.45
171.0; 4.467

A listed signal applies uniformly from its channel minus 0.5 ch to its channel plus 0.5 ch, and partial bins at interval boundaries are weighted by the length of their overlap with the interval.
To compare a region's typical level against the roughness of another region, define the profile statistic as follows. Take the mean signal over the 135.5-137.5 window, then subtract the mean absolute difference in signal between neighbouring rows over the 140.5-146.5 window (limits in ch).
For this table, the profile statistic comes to 4.17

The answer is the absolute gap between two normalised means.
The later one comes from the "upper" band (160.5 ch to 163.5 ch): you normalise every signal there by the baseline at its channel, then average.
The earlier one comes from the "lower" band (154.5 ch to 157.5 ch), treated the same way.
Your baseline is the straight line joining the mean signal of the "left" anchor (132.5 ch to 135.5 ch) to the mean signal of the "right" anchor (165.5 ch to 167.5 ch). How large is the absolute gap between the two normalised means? 0.015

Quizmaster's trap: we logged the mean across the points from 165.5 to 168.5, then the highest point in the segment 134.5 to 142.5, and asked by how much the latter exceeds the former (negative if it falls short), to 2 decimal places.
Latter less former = -0.32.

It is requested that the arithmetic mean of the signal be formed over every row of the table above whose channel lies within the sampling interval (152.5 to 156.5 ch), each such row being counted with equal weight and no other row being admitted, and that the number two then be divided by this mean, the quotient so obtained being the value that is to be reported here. 0.474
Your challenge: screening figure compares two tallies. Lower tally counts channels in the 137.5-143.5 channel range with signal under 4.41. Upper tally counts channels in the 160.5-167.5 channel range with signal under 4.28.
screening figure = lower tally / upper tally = 6.0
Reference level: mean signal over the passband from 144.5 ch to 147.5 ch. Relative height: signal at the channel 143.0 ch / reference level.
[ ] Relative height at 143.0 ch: 0.98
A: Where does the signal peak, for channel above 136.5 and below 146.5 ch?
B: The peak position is 146.0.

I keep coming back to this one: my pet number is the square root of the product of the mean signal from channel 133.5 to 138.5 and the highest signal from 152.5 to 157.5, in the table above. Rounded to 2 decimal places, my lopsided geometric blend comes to 4.32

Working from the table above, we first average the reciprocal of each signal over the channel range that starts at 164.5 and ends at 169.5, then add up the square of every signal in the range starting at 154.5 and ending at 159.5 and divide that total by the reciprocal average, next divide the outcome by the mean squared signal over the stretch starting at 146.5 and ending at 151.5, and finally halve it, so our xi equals 11.4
